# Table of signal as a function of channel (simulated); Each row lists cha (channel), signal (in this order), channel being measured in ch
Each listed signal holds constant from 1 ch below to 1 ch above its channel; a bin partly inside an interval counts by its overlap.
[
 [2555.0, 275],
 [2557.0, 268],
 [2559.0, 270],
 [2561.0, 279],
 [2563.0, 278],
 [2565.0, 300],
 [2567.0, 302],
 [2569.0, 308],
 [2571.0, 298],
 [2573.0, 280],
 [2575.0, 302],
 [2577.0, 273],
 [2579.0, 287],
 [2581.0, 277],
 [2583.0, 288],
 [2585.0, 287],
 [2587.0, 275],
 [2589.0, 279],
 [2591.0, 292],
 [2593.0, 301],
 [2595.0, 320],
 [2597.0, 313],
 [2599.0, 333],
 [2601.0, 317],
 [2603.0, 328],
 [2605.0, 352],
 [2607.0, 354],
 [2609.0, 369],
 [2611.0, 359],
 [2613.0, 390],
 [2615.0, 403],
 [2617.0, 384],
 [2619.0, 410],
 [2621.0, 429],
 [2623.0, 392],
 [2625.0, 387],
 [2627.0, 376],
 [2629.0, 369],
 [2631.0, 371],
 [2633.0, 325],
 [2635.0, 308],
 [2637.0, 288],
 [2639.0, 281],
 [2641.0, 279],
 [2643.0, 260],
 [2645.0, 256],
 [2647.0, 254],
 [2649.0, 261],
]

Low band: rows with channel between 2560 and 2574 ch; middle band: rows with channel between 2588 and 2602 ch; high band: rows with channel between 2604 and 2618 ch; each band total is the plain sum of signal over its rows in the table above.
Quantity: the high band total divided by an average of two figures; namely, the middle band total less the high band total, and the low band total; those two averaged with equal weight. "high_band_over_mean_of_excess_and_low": 3.3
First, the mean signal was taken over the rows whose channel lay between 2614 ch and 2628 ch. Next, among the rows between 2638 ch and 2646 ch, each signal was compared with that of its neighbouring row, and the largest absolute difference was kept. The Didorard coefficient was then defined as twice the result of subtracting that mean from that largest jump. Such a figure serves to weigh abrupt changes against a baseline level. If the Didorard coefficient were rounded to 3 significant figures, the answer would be -757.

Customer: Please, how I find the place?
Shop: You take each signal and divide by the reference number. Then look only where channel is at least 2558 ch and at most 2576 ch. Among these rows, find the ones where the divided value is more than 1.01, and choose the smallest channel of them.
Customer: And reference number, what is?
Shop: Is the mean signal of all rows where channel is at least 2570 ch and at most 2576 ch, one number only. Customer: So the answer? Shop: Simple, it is 2565.0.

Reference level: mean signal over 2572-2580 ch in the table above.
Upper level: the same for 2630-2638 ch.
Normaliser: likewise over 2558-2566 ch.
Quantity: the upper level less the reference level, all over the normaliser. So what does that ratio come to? 0.13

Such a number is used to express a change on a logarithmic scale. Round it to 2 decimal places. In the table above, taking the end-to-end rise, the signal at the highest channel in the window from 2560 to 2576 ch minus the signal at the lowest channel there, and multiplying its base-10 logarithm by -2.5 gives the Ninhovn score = -3.40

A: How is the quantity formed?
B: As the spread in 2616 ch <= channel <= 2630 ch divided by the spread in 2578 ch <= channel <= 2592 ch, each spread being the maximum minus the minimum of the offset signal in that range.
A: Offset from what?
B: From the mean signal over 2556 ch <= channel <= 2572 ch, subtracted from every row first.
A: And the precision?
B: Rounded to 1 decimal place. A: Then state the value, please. 3.5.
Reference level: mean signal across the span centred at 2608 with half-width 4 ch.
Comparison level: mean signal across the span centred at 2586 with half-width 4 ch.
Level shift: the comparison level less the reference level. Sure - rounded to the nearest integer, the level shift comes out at -76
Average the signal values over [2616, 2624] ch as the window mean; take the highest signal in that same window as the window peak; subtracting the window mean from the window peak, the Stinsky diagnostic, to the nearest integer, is 25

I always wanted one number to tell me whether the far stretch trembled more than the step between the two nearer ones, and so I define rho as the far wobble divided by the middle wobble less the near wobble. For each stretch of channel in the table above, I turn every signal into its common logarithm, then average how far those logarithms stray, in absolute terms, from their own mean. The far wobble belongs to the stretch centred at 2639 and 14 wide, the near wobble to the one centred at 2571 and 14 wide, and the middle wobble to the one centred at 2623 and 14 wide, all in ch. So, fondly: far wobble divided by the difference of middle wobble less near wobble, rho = 24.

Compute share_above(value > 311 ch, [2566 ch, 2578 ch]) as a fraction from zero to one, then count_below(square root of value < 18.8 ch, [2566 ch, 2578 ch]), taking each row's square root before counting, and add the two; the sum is 6.0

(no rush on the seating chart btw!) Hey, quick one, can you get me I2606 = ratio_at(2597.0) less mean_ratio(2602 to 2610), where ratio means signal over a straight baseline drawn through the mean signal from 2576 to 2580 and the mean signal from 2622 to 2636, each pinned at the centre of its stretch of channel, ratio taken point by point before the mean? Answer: -0.07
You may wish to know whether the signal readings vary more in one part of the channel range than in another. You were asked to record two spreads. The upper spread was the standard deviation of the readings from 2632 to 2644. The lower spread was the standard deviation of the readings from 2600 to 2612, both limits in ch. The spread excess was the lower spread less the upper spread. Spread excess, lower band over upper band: -3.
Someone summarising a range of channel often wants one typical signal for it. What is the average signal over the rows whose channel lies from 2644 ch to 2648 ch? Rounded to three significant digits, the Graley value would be 255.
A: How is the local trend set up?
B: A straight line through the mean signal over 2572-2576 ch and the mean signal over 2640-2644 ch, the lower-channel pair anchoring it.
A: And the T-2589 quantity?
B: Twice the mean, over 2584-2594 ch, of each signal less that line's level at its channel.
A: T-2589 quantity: 1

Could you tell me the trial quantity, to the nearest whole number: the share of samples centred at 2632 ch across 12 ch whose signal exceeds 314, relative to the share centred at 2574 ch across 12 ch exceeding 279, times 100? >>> 80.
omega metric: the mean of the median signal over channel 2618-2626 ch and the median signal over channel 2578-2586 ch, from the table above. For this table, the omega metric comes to 344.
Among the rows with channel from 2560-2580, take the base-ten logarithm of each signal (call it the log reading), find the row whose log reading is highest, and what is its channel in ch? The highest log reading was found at 2569.0 ch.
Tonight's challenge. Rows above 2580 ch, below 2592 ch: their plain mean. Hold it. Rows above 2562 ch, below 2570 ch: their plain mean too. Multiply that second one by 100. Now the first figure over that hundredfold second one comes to 0.0095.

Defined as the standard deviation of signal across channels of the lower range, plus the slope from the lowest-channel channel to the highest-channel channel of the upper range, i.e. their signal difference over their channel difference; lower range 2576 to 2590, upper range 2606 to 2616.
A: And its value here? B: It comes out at 12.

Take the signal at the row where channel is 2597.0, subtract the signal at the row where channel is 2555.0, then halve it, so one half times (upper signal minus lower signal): 19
